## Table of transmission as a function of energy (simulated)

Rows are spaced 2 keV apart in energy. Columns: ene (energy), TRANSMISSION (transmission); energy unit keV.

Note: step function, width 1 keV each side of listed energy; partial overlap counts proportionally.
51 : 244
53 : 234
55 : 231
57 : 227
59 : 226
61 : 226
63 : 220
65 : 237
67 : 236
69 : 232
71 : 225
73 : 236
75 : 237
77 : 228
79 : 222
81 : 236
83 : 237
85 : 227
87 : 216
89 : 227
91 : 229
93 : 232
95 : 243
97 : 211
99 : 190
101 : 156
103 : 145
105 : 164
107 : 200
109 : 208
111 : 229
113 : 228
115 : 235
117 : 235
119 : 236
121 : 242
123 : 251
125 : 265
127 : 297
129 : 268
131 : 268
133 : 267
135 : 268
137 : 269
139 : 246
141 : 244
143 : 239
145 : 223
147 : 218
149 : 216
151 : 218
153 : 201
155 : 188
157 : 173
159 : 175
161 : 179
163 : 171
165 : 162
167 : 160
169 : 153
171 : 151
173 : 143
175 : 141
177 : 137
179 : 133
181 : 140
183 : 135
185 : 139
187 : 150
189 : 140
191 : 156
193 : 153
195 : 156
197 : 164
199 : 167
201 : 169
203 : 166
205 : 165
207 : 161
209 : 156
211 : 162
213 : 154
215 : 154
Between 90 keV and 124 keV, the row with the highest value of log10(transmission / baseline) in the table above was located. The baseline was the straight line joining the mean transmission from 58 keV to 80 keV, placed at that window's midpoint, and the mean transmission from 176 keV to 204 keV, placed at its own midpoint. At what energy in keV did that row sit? 123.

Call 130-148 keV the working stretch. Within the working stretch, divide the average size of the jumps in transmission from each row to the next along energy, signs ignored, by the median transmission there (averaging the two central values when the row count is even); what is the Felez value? 0.027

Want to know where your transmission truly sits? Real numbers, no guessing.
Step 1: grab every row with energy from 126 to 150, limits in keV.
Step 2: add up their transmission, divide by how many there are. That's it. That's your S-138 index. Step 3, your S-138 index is 252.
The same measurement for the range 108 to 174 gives 219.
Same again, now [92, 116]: 203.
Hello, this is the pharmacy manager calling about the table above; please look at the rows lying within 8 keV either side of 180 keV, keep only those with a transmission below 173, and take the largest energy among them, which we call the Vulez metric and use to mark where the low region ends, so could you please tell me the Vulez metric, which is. 187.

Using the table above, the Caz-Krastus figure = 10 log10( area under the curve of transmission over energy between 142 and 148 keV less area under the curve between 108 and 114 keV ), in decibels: 15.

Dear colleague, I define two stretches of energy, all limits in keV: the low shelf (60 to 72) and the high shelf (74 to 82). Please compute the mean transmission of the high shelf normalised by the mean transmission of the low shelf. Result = 1.01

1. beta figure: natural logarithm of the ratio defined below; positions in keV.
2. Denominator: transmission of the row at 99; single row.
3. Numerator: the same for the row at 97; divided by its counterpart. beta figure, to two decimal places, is 0.10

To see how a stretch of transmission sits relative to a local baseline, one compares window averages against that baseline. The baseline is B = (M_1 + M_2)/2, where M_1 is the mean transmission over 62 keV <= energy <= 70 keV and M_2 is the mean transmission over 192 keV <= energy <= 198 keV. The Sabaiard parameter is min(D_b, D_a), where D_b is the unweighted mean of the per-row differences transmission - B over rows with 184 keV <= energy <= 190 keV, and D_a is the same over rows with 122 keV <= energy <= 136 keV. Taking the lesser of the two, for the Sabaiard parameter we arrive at -51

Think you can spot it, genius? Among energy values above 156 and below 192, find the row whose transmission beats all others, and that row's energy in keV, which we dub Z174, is 161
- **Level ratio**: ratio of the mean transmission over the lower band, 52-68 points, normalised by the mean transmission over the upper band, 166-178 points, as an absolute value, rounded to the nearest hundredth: 1.56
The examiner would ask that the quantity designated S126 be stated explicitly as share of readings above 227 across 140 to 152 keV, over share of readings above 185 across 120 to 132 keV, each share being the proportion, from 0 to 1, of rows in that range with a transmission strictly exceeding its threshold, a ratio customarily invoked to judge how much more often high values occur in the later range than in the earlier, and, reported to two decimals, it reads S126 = 0.33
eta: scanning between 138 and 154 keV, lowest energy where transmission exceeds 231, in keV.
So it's 139 keV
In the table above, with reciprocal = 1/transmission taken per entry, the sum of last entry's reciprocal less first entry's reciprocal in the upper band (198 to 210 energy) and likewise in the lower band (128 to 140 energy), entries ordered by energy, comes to 0.0008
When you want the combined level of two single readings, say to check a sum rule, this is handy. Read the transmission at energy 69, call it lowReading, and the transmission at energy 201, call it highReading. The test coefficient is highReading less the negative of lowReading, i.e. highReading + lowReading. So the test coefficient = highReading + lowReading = 401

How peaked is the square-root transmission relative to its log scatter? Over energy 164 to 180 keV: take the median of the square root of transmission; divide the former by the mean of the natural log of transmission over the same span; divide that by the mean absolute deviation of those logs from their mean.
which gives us 40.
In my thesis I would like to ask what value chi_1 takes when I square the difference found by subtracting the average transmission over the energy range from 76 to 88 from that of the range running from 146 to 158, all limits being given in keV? 642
